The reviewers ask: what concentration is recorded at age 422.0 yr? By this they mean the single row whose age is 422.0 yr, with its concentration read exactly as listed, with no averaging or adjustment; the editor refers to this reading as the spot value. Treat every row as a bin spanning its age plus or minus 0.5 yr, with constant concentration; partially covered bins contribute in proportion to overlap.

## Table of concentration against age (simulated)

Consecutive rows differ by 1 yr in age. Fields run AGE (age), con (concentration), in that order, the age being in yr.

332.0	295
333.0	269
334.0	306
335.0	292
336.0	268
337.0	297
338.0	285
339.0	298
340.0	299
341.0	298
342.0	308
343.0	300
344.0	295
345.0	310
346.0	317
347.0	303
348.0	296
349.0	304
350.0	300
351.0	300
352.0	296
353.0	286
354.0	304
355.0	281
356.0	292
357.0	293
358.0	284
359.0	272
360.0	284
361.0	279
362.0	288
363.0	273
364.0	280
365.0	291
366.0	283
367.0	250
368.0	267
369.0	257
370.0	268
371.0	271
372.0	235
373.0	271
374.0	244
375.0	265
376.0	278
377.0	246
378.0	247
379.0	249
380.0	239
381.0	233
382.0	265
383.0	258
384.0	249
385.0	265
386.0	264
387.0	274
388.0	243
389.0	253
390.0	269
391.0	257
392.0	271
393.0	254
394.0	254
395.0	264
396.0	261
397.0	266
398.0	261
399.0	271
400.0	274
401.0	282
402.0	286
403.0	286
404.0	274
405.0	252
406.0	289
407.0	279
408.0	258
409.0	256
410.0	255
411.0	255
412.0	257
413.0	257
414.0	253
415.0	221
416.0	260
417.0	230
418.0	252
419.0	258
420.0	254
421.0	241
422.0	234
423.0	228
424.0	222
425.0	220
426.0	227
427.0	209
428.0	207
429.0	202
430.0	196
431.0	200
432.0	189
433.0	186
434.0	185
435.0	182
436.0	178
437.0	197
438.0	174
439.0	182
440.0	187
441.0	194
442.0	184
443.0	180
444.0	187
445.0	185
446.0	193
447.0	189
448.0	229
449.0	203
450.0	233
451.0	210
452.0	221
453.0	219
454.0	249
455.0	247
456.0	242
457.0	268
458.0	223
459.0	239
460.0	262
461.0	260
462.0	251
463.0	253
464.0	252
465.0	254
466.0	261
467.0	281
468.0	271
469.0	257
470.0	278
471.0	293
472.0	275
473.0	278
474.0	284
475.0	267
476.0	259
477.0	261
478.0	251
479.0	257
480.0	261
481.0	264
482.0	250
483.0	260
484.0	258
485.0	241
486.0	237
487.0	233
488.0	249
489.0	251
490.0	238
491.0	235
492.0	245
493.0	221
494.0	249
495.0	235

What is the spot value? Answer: 234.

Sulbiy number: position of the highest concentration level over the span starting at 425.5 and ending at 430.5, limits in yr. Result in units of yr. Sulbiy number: 426.0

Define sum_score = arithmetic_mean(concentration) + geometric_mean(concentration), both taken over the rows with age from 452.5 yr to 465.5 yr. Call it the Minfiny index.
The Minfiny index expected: 495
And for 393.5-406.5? 541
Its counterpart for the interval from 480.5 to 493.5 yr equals 489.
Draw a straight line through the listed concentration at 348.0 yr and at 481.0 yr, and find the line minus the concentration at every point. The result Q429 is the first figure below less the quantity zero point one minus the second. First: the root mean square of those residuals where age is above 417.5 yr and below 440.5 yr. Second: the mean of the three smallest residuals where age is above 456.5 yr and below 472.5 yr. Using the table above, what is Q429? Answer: 54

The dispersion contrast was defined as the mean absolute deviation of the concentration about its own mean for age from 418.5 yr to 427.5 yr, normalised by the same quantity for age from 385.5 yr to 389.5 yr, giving 1.2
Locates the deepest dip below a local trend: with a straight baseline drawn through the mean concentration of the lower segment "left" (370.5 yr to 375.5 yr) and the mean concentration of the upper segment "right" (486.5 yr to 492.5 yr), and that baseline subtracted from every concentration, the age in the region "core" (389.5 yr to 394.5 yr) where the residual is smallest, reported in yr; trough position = 393.0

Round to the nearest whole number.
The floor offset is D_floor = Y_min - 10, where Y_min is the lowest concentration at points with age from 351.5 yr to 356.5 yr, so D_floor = 271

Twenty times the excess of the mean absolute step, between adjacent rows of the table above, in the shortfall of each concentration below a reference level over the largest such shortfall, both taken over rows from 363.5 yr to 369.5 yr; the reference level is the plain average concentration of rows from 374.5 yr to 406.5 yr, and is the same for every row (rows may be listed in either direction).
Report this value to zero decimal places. 67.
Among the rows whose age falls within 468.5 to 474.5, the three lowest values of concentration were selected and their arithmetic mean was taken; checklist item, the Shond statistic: 270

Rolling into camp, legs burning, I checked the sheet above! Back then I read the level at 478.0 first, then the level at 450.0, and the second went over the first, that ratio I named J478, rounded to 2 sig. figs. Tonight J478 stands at 0.93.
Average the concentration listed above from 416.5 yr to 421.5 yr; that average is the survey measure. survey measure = 247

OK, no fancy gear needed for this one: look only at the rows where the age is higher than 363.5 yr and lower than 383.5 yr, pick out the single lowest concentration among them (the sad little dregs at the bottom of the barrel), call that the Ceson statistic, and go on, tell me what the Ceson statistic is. 233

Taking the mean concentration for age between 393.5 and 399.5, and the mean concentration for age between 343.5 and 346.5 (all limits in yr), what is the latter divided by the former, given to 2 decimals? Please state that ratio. 1.17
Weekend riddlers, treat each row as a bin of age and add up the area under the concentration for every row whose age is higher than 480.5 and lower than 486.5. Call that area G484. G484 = 1510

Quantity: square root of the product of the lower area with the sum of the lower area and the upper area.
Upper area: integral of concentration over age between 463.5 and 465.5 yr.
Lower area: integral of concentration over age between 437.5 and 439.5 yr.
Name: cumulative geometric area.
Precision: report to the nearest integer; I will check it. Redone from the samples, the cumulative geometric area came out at 554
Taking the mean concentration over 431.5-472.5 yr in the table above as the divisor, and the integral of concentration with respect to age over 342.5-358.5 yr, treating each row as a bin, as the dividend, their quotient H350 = 21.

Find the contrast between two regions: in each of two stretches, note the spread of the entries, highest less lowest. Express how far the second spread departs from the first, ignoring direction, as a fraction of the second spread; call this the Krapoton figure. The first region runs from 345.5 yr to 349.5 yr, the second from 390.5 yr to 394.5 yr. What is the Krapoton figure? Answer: 0.24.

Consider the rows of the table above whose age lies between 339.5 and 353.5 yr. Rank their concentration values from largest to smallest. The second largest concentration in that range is 310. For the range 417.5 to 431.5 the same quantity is 254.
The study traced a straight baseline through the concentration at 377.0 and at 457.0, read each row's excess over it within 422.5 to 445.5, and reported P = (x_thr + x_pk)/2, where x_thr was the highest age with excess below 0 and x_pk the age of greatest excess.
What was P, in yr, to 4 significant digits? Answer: 434.0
